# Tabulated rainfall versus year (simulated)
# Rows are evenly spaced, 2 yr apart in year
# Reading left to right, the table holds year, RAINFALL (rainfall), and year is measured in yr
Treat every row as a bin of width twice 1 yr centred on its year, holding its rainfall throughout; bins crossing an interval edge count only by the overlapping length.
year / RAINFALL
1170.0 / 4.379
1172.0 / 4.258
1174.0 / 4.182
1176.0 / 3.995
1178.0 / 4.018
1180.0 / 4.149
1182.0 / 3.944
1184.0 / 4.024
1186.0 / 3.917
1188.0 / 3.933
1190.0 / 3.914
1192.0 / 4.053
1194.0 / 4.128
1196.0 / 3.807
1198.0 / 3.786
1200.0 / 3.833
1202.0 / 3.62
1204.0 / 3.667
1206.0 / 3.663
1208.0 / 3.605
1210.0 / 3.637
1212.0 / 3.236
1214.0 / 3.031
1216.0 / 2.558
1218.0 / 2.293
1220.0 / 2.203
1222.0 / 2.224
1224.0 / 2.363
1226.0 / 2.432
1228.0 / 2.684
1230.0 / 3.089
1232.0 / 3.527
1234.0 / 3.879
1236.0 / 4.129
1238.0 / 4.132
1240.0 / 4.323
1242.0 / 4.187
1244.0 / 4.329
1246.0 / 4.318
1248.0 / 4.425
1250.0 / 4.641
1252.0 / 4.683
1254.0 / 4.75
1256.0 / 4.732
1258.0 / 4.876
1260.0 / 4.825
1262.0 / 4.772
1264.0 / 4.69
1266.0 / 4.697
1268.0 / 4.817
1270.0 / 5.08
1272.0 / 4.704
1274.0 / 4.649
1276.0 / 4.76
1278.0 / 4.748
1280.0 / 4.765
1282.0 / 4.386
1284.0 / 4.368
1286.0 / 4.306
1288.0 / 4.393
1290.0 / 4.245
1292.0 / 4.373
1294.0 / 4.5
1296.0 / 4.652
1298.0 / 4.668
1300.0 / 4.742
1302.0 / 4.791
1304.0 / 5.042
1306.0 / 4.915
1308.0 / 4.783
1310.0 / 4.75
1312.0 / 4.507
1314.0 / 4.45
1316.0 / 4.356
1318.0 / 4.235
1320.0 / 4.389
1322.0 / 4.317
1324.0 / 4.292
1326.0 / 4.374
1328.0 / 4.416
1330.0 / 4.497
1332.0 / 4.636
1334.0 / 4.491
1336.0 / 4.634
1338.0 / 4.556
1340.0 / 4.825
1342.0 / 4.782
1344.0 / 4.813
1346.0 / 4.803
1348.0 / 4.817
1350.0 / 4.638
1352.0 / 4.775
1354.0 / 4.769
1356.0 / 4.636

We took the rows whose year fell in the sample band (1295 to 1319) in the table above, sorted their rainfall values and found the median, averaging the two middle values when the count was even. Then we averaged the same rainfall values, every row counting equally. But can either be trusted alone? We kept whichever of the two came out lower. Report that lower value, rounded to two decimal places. 4.66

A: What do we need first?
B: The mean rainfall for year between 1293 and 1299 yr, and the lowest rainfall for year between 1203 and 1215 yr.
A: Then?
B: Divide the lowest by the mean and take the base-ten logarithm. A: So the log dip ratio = -0.18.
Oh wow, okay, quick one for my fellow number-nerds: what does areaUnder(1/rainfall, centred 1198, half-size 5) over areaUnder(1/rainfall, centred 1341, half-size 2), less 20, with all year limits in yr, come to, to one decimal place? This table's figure -16.9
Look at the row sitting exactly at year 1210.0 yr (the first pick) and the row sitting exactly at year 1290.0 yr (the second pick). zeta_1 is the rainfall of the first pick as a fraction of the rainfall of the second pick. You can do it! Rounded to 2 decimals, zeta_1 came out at 0.86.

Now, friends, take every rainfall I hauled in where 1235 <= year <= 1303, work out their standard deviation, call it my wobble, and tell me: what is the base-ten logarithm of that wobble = -0.62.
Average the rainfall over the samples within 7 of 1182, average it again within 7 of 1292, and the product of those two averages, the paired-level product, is 17.8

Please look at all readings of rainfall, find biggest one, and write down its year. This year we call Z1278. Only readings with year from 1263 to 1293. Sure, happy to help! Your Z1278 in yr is 1270.0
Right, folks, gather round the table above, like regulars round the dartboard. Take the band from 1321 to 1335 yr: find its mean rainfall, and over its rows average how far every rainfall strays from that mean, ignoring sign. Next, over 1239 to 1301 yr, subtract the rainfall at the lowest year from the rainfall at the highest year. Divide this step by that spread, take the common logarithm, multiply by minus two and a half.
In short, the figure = -1.6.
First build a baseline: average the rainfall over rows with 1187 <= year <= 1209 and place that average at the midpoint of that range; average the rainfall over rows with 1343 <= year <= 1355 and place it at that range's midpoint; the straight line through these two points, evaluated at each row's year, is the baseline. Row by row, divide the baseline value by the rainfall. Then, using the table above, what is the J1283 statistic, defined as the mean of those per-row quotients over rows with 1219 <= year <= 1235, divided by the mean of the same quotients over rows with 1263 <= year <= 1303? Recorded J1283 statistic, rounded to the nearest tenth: 1.6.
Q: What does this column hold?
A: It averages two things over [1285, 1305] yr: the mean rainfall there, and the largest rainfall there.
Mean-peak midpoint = 4.8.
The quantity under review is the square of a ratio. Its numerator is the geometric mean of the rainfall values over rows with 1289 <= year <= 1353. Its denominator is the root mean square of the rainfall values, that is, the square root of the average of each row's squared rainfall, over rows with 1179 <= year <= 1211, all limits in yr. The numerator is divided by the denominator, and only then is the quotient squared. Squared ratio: 1.4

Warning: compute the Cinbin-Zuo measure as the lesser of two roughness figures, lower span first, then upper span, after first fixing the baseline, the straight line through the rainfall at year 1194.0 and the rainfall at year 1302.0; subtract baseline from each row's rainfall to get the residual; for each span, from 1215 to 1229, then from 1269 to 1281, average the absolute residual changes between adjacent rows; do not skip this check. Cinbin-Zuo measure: 0.12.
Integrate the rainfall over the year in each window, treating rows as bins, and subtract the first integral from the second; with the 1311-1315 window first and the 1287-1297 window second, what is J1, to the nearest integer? 26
